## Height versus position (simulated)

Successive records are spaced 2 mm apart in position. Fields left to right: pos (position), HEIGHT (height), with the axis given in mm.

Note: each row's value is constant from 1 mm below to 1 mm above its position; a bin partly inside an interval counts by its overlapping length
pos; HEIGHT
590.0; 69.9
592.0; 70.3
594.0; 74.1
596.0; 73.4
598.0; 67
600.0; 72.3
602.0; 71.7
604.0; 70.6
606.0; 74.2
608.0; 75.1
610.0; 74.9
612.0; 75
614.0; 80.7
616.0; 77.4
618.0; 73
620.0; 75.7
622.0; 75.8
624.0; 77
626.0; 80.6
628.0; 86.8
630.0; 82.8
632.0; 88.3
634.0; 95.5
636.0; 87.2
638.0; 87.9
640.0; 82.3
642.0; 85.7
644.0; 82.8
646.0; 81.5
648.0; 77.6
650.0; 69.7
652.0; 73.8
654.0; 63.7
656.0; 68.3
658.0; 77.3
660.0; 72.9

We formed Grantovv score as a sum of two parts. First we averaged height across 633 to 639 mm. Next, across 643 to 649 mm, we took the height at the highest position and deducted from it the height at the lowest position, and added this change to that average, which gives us 85.0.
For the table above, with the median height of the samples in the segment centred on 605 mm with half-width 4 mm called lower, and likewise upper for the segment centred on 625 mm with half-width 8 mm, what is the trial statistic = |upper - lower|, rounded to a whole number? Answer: 6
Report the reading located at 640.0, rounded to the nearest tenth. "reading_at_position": 82.3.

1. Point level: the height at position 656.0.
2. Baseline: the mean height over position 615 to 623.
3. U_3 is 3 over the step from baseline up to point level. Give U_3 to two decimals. -0.42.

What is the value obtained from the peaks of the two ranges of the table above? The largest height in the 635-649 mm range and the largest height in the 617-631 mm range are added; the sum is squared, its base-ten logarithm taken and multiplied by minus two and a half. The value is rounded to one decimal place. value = -11.2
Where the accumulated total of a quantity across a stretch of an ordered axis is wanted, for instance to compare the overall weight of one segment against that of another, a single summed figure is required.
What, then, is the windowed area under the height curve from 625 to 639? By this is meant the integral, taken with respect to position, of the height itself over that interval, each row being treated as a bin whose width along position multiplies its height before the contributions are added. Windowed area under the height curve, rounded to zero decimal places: 1218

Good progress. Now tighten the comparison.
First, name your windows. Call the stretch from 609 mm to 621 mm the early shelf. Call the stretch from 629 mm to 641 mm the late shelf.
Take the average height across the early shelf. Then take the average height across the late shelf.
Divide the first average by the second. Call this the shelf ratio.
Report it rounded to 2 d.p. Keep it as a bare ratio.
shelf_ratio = 0.87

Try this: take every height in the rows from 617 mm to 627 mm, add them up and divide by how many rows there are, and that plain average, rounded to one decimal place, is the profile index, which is 76.4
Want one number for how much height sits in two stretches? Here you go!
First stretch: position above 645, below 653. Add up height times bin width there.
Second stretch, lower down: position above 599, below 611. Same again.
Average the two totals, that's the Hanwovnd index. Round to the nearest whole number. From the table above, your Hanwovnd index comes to 741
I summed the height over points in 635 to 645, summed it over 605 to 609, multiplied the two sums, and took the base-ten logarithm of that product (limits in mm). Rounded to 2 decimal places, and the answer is 4.80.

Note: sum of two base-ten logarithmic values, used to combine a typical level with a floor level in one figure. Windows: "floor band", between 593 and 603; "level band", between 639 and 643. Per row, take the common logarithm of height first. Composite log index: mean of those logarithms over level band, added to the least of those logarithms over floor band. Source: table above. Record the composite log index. 3.75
